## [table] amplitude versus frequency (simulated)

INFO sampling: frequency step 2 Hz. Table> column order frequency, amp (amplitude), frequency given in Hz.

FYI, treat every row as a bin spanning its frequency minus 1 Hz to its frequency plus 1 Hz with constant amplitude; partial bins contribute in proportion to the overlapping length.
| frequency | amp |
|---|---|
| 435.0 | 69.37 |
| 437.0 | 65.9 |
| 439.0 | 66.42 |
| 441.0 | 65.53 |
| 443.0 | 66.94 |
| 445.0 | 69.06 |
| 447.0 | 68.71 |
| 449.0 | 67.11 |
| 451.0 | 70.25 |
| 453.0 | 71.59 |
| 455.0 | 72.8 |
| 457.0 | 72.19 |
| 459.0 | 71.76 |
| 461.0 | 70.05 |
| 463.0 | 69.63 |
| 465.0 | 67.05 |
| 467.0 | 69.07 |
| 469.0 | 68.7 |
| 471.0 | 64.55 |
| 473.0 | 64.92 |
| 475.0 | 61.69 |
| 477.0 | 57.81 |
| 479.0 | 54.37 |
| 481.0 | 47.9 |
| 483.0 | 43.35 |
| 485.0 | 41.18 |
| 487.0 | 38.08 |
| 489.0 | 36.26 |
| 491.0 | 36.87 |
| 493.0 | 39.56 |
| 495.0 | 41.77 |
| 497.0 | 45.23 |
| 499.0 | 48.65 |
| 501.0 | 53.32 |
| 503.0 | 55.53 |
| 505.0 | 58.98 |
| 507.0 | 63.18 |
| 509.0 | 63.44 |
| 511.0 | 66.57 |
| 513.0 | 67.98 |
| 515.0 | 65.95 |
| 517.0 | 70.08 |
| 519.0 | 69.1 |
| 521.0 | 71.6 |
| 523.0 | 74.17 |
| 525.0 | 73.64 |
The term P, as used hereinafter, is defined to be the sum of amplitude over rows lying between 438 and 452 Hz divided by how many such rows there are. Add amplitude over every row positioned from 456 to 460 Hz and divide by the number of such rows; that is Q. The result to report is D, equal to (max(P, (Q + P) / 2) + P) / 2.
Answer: 69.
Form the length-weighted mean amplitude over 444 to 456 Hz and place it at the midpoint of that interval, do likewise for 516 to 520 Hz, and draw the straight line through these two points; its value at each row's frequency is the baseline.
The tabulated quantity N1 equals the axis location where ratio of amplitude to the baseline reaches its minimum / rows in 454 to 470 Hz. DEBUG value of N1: 465.0 Hz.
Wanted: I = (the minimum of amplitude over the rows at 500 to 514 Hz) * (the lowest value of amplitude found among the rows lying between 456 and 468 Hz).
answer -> 3575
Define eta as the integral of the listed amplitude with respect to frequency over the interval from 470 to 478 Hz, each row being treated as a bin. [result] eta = 498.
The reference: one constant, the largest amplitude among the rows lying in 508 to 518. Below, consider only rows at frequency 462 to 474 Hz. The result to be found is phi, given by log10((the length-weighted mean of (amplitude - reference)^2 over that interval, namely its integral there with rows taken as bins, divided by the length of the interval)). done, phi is 1.1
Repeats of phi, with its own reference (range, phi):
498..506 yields 2.4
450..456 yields 0.5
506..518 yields 1.3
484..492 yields 3.0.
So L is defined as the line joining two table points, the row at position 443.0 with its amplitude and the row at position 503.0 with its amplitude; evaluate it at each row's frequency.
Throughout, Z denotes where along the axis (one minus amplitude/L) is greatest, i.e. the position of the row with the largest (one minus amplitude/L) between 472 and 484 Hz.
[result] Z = 483.0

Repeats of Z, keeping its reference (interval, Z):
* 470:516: 489.0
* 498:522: 499.0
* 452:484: 483.0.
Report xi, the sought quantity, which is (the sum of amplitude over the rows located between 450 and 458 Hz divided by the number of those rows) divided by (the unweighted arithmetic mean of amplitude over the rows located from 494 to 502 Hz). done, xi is 1.5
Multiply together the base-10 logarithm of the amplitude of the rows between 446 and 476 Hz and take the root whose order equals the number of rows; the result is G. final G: 1.84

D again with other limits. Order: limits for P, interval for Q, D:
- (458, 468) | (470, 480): 70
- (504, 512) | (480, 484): 63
